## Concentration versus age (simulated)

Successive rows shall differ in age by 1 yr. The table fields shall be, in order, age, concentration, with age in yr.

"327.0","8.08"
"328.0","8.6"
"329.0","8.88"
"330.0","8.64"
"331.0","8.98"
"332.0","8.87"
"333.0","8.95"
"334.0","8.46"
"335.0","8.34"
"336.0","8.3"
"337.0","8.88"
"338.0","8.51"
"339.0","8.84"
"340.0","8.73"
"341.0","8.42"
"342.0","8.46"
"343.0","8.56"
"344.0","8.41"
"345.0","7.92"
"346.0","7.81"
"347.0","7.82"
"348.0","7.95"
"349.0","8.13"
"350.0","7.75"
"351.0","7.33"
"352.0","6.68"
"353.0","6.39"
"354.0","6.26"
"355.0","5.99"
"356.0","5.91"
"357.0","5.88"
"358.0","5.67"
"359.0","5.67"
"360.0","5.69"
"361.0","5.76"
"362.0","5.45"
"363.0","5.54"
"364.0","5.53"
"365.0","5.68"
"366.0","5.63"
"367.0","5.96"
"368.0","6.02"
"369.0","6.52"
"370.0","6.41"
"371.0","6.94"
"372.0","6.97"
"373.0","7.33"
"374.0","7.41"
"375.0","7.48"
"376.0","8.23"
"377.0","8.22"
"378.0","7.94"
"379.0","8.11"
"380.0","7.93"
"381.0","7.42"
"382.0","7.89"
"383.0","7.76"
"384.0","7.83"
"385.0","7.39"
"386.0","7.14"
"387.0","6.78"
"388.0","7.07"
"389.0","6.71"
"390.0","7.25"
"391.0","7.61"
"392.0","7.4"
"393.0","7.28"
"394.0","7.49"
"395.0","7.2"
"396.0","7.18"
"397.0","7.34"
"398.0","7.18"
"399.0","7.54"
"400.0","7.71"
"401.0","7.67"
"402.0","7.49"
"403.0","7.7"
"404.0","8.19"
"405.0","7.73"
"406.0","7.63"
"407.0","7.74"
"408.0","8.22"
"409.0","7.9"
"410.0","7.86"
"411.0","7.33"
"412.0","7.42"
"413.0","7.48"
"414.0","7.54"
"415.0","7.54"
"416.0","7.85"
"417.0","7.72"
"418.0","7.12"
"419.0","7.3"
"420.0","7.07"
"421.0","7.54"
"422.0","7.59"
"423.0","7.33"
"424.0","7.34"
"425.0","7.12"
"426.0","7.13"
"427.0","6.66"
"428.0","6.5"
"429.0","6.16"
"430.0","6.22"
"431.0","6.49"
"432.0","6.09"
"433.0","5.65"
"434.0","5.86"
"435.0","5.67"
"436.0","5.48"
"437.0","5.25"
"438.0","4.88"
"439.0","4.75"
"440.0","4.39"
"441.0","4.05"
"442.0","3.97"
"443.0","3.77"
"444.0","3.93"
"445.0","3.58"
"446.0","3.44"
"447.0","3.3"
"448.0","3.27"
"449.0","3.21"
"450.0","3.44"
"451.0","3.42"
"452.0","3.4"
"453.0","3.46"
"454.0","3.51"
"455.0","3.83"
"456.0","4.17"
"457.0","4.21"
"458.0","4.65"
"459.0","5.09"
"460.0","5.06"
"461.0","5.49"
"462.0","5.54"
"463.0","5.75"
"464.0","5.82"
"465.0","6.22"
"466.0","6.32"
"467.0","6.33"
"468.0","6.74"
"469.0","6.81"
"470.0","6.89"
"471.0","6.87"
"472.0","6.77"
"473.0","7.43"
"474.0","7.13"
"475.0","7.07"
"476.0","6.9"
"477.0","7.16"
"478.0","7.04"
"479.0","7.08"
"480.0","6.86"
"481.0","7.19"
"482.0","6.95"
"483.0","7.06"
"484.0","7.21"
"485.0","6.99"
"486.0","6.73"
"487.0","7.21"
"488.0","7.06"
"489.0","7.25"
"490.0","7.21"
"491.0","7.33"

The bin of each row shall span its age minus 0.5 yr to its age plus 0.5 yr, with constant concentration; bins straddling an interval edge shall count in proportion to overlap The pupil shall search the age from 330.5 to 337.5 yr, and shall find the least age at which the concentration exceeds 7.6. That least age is 331.0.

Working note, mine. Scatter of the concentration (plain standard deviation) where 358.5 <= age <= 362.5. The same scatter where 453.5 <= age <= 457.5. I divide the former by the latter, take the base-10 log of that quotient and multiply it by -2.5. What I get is 0.97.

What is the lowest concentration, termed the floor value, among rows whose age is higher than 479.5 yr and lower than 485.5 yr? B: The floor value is 6.86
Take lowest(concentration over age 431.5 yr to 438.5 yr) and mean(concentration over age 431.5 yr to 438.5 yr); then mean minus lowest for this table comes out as 0.67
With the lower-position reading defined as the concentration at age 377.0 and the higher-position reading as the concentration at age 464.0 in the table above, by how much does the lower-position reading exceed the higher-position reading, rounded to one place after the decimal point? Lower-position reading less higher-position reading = 2.4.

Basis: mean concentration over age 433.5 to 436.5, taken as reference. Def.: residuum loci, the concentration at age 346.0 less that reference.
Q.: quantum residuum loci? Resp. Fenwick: 2.14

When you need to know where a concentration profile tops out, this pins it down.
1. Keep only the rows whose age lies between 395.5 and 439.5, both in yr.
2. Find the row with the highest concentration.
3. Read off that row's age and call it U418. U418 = 408.0 yr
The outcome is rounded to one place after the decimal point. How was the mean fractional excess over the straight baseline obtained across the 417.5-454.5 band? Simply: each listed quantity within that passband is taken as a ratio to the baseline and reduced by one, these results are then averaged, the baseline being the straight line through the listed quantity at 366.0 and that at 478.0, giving -0.2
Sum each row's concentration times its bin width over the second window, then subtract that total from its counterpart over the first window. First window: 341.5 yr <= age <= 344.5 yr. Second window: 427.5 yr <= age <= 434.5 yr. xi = -18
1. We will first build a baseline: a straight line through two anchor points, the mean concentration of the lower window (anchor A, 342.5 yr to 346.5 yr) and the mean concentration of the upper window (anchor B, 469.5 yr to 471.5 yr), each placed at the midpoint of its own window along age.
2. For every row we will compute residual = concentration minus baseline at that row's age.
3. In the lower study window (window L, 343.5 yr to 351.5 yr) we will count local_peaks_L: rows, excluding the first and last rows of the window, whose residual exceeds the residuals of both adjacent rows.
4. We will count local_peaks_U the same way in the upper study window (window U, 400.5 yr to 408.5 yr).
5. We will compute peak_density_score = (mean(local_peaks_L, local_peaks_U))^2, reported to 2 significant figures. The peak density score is 1.0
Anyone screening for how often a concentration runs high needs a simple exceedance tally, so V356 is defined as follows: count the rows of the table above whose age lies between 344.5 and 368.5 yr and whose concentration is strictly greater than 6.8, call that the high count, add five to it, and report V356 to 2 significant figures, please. 12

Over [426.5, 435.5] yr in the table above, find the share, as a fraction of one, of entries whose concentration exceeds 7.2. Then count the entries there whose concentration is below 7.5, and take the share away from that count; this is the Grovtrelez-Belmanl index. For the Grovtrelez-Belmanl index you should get 9.0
